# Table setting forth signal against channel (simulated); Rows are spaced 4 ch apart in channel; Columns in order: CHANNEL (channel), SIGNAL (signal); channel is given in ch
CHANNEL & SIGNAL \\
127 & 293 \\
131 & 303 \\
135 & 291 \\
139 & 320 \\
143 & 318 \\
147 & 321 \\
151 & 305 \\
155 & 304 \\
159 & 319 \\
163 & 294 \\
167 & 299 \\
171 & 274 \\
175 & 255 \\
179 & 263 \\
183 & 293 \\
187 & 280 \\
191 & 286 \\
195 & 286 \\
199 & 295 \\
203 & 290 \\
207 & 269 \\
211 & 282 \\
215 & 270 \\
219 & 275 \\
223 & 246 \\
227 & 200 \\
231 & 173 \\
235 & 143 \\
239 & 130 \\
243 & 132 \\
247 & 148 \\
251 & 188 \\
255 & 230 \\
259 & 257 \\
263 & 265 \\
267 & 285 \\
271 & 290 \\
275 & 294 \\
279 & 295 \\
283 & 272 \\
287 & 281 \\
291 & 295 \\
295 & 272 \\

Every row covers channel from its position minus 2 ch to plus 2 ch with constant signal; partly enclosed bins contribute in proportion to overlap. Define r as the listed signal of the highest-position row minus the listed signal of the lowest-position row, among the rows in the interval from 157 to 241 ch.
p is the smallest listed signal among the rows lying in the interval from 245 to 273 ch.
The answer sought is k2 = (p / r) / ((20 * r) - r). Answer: 0.00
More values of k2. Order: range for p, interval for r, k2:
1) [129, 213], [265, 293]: 0.13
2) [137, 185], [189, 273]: 0.84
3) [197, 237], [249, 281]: 0.00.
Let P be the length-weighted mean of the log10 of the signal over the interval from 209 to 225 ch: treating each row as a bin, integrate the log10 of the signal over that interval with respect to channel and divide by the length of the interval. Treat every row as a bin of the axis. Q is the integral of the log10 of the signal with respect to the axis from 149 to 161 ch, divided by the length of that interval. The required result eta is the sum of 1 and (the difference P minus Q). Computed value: 0.94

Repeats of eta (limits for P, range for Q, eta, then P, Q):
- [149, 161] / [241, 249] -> 1.34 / 2.49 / 2.15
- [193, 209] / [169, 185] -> 1.02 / 2.45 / 2.43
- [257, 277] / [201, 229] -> 1.03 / 2.44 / 2.42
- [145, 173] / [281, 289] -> 1.04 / 2.48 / 2.44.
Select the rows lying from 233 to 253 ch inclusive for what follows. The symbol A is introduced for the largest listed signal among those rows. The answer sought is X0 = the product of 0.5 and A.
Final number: 94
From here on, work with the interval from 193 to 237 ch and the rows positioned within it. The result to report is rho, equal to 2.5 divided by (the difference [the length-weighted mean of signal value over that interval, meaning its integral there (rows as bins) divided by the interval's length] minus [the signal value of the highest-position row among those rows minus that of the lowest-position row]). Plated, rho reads 0.0064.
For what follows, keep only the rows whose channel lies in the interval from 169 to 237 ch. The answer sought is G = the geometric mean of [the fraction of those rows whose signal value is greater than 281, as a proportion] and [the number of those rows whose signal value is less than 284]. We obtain 2.06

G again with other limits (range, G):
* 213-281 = 1.75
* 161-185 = 1.22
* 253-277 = 1.22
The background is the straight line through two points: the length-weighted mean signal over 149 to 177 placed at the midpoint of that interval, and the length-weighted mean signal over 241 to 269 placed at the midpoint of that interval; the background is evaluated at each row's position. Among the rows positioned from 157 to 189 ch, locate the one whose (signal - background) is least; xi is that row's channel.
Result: 175 ch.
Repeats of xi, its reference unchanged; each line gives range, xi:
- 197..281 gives 239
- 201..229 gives 227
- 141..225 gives 175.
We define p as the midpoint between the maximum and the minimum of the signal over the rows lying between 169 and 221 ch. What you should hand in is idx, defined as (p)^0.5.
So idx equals 16.6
